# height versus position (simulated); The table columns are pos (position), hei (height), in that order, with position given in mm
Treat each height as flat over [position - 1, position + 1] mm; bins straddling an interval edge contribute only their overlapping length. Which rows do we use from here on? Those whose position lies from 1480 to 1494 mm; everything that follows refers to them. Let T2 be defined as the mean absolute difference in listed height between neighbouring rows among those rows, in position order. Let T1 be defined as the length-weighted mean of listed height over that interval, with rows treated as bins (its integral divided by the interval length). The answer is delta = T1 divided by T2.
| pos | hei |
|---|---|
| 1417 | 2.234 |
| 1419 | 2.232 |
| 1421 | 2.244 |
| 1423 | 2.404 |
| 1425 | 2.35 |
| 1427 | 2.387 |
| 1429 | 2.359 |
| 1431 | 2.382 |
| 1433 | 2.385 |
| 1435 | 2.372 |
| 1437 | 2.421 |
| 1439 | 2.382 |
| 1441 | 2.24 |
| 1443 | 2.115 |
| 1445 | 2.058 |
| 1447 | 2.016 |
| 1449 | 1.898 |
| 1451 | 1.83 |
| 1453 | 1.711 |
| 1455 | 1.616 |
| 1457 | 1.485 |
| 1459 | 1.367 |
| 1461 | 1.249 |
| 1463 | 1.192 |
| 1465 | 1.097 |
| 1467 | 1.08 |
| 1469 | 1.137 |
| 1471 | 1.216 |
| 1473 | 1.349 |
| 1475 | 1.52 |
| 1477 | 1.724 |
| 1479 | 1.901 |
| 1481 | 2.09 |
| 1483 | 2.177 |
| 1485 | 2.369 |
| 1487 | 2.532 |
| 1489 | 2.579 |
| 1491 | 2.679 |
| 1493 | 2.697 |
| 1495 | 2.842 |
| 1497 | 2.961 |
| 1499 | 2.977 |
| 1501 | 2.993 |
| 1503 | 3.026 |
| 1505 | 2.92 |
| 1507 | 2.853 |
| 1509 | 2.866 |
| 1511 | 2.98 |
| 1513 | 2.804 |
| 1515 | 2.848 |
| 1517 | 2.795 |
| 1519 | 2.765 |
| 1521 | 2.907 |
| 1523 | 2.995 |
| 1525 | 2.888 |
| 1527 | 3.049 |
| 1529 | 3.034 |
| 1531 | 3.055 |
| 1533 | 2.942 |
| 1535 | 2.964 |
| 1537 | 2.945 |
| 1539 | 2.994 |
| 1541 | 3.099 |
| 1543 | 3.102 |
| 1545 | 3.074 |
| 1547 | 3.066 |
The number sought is 24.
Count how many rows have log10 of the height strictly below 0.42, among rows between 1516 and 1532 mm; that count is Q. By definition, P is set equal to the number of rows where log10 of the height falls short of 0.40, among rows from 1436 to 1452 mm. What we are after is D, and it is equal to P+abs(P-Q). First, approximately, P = 8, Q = 0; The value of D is 16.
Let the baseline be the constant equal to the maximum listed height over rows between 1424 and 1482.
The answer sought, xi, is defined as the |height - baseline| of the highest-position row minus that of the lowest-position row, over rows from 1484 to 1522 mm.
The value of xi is 0.43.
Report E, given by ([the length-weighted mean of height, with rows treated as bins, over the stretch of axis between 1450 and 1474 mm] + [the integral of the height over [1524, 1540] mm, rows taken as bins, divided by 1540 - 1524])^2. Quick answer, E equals 19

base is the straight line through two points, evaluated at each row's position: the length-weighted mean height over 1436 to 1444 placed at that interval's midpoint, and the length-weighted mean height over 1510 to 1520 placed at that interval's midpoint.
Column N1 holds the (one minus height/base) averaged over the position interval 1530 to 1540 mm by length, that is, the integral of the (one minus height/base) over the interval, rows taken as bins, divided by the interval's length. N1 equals 0.002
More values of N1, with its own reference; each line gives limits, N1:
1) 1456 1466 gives 0.476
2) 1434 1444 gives -0.011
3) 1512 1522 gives 0.010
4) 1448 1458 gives 0.283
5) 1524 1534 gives -0.018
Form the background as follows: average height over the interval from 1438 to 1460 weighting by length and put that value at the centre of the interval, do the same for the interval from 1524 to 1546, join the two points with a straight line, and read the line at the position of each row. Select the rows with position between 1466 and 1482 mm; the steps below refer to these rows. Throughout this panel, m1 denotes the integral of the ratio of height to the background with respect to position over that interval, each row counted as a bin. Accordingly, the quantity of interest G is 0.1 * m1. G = 1.1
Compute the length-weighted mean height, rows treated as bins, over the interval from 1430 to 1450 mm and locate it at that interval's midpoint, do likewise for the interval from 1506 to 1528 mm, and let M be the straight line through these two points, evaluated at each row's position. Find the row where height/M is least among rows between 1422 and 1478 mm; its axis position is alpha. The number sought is 1467 mm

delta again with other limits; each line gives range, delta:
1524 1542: 47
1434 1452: 27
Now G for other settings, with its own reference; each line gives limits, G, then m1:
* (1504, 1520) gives 1.7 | 17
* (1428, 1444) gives 2.2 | 22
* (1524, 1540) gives 1.6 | 16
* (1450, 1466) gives 1.2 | 12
